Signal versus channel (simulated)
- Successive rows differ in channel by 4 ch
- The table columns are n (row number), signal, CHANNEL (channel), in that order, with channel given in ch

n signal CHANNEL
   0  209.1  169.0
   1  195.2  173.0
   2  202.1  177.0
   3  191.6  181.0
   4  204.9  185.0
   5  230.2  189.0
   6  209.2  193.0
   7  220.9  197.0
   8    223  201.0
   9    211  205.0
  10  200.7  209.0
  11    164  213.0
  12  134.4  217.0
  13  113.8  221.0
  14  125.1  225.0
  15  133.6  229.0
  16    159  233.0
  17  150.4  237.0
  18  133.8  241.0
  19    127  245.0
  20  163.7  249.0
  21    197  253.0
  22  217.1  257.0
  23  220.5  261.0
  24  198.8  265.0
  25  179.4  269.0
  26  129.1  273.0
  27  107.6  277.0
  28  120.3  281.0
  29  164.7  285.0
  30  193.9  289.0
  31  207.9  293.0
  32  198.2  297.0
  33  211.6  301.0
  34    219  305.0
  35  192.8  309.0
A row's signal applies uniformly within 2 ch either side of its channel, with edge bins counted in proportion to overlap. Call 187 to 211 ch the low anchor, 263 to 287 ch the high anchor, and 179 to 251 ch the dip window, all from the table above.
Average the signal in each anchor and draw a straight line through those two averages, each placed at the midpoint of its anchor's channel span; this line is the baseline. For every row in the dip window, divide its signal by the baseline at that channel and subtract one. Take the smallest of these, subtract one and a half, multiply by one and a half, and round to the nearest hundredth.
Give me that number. -2.88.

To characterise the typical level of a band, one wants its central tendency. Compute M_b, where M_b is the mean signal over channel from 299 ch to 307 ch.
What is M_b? 215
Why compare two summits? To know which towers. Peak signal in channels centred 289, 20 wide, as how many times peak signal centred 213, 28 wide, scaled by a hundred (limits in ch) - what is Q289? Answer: 93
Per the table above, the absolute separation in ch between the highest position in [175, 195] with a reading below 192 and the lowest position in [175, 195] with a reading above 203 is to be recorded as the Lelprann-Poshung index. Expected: 4 ch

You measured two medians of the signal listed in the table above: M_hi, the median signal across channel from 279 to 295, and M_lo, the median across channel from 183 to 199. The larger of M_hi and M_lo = 215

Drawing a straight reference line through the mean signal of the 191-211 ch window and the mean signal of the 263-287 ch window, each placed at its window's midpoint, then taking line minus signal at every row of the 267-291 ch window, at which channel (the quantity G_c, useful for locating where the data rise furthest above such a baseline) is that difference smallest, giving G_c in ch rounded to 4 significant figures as 289.0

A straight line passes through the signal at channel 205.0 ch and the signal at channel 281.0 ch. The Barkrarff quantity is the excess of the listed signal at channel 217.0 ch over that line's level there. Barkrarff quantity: -62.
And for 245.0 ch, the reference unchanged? -36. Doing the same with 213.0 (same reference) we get -37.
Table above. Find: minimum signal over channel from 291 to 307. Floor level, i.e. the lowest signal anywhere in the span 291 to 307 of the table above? 198.2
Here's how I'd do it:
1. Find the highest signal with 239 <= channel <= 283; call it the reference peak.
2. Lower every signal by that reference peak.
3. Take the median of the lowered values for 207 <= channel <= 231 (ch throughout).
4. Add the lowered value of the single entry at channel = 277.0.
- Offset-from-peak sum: -199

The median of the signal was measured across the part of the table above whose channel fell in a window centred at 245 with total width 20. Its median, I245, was 150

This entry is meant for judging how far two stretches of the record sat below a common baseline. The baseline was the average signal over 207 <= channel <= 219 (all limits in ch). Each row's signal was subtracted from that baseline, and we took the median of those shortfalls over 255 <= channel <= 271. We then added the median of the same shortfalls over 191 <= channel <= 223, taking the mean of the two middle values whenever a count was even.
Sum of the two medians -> -80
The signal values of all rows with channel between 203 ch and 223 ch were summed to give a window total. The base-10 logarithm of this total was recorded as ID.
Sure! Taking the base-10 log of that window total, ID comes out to 2.92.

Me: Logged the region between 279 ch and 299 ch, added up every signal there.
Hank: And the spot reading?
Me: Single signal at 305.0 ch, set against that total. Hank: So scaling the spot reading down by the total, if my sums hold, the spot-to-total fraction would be 0.247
